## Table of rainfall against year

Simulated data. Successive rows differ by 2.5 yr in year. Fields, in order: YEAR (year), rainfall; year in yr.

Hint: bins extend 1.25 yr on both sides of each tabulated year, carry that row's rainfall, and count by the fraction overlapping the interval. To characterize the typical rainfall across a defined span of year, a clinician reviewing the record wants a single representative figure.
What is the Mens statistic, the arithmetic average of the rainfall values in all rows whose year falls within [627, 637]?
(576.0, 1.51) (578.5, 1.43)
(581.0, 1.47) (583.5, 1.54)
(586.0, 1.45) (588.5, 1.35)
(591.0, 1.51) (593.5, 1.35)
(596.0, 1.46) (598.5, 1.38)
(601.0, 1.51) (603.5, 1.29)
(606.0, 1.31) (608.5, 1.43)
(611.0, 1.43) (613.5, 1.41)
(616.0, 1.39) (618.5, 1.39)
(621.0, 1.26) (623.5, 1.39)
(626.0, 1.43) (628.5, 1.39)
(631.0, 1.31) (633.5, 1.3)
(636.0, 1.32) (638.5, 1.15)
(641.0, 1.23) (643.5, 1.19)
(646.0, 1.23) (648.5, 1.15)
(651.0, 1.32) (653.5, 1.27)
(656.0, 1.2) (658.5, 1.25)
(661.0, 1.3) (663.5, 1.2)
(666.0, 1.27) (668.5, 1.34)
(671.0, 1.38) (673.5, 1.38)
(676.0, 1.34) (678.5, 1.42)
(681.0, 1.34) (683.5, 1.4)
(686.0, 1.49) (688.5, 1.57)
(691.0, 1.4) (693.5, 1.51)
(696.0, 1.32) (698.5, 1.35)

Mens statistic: 1.33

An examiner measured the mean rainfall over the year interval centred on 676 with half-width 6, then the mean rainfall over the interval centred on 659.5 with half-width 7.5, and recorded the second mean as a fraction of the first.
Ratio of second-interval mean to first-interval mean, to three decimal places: 0.910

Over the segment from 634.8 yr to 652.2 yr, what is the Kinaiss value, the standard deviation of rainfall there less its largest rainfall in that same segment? -1.25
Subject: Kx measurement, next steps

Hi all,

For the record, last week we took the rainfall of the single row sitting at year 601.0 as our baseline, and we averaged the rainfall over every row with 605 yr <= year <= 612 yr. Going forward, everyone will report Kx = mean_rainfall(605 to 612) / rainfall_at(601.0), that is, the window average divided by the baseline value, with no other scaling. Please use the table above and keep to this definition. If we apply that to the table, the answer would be 0.92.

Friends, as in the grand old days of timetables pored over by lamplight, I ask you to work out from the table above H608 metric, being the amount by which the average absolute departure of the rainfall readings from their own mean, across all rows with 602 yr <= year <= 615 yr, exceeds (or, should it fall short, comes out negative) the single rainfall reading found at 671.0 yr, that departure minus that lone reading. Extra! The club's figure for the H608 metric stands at -1.32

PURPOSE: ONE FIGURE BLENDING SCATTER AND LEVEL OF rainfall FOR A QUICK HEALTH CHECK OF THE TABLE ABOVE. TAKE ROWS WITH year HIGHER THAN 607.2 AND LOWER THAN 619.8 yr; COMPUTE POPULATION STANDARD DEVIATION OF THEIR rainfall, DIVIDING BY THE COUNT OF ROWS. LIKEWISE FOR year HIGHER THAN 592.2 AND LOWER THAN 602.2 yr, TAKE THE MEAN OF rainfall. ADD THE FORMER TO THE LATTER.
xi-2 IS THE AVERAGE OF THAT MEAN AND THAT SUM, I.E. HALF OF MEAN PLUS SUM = 1.43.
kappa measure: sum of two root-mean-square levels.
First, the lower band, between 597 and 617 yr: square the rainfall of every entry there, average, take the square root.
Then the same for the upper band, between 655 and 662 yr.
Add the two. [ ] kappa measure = 2.65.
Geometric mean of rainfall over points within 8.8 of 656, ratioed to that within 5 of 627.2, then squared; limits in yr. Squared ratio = 0.81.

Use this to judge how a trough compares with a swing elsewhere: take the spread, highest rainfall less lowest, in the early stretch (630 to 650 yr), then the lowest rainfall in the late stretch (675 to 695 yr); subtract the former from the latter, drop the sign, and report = 1.17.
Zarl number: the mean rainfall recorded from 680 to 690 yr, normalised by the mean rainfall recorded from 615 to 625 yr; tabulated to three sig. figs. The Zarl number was 1.07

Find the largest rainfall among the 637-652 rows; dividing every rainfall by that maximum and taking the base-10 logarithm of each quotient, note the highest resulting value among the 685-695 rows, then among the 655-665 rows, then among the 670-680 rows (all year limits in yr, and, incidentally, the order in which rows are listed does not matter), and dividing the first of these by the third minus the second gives 2.0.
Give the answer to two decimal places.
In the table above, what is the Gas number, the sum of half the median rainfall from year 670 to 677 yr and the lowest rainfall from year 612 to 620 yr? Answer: 2.08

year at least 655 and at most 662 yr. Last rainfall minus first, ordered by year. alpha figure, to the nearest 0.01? 0.10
